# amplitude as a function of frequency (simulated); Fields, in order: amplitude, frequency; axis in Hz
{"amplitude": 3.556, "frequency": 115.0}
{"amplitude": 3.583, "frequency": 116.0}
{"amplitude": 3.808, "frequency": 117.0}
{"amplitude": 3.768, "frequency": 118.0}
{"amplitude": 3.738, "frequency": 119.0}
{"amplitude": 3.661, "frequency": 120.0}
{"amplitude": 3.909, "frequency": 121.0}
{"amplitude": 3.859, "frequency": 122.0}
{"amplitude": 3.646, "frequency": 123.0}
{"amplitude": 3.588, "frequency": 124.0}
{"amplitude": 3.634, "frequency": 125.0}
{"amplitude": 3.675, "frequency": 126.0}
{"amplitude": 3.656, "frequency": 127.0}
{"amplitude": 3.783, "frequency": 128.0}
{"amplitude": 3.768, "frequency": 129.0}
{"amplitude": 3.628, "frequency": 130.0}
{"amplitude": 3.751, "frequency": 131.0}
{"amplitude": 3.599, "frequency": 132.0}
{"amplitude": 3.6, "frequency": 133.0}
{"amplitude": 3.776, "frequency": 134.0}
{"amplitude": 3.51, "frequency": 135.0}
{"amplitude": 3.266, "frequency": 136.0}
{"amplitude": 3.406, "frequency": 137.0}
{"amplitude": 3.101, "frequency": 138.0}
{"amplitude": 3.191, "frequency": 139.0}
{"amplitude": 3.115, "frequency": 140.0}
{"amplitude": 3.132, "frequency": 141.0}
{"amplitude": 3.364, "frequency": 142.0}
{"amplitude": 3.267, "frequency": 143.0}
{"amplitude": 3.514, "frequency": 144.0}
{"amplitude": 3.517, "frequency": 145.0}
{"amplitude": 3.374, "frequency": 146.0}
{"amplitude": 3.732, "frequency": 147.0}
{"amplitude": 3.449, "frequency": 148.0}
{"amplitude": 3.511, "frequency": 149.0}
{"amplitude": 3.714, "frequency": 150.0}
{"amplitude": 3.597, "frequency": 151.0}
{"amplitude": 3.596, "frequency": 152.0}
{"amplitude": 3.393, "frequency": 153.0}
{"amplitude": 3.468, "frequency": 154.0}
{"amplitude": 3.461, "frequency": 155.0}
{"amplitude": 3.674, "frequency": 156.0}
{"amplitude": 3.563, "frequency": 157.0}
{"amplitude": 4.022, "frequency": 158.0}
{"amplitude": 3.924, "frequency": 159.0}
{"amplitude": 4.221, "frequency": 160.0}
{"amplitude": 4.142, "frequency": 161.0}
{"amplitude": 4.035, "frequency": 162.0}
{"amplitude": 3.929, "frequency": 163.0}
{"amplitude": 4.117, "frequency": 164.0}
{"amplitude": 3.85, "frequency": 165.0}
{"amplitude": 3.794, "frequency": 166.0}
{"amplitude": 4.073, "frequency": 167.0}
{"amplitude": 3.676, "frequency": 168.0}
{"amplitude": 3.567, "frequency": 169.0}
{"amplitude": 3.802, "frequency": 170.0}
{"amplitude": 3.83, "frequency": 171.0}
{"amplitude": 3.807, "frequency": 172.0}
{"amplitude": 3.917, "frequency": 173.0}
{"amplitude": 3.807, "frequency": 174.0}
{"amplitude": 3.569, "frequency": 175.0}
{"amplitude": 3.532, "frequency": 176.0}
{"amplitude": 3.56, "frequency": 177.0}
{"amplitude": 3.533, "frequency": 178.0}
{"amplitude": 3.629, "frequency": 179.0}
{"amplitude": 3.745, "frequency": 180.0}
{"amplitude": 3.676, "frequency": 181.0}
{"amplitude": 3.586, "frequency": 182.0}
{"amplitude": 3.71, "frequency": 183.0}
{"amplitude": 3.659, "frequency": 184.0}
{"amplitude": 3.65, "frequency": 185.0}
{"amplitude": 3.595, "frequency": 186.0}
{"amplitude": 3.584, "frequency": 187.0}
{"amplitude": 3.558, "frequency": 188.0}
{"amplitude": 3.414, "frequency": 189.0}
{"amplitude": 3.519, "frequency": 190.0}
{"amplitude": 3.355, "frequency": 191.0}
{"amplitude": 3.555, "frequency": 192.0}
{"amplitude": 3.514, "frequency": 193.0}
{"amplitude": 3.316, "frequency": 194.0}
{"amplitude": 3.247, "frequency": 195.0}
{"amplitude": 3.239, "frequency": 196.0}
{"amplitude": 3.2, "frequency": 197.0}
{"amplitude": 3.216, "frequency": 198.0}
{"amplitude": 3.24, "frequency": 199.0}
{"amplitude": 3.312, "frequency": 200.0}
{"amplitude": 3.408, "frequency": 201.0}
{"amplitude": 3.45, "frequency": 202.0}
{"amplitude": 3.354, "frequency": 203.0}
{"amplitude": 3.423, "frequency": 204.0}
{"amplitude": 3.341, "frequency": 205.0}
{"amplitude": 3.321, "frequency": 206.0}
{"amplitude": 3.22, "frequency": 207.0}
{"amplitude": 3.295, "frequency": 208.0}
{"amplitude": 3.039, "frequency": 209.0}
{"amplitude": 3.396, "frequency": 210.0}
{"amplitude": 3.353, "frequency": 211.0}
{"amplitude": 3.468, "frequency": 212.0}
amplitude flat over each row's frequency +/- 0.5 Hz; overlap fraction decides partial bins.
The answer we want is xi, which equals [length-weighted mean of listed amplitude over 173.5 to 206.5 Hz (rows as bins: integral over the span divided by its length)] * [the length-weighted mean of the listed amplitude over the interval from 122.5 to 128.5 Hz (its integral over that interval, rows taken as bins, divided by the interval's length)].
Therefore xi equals 12.7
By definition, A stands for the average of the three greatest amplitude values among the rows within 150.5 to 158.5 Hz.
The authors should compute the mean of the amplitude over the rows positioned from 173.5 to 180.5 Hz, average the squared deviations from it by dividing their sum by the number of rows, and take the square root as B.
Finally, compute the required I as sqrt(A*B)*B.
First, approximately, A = 3.76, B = 0.101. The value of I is 0.063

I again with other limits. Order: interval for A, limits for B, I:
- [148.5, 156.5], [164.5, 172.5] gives 0.096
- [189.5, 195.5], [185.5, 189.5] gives 0.037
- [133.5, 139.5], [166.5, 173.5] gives 0.110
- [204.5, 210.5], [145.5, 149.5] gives 0.089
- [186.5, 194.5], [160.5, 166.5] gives 0.089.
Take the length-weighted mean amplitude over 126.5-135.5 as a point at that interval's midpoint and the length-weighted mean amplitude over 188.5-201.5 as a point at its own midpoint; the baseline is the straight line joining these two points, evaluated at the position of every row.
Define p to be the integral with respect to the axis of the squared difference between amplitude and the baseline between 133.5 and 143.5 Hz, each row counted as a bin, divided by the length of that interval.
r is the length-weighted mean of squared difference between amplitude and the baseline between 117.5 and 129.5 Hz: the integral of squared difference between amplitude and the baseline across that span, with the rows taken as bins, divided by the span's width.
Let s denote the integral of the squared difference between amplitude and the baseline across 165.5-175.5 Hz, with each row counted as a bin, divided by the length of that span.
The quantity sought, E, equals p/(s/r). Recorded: 0.010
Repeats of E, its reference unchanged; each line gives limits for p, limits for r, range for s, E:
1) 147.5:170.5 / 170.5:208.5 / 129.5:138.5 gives 0.075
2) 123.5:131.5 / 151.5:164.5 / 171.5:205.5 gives 0.026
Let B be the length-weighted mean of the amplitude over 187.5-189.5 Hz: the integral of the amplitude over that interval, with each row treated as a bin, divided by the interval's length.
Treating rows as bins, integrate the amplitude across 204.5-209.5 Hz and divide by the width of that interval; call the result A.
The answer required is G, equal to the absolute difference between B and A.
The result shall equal 0.24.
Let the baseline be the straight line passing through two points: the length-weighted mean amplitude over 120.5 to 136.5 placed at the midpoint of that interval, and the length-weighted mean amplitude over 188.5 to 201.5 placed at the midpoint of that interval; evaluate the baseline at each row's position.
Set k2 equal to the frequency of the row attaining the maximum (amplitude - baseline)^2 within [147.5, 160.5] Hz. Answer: 160.0 Hz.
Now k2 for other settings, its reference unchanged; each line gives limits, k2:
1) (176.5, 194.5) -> 180.0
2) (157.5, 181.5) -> 160.0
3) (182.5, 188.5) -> 183.0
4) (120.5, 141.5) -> 138.0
